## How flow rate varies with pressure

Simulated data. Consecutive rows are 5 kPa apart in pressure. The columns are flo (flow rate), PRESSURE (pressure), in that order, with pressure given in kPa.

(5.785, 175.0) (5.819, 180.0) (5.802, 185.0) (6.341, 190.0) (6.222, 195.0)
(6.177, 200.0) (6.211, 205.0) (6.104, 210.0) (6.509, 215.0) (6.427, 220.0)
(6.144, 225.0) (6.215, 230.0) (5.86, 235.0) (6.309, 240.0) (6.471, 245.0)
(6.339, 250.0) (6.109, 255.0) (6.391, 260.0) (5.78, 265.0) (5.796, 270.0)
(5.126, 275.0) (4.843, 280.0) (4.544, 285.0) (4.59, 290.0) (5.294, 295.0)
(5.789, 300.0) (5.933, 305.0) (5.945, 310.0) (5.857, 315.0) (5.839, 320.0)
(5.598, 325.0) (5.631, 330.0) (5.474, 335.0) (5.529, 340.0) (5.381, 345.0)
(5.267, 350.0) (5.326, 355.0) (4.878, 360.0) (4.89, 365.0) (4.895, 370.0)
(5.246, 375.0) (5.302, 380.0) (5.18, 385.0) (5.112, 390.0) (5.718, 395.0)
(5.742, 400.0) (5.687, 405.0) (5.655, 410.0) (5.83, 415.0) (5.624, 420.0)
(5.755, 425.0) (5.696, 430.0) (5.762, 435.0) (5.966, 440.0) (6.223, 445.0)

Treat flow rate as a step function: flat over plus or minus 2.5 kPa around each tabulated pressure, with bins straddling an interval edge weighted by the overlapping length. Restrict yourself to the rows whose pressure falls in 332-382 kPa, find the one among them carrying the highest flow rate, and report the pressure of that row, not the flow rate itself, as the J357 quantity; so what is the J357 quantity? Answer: 340.0 kPa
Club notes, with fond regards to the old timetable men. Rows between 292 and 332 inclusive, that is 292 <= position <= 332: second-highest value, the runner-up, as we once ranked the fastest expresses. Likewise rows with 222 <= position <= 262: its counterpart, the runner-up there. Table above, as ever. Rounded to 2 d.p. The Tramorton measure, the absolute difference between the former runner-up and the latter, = 0.46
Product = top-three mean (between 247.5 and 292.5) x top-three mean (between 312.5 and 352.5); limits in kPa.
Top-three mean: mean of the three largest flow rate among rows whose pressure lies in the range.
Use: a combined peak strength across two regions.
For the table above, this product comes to 36.3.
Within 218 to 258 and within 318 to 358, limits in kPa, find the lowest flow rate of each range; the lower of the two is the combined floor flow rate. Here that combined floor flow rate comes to 5.27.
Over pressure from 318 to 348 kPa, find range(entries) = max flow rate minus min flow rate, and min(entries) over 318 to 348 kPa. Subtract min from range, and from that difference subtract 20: -24.9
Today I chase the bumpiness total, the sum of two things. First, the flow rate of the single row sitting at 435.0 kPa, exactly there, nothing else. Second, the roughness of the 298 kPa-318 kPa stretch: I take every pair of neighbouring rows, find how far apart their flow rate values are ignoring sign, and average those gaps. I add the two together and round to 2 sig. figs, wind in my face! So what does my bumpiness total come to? 5.8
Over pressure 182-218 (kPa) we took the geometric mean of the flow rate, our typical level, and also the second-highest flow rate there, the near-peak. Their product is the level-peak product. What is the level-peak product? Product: 39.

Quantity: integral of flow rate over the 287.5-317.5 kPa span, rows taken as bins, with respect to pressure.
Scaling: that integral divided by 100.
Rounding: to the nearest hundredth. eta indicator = 1.67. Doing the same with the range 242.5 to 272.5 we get 1.84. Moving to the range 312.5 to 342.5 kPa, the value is 1.70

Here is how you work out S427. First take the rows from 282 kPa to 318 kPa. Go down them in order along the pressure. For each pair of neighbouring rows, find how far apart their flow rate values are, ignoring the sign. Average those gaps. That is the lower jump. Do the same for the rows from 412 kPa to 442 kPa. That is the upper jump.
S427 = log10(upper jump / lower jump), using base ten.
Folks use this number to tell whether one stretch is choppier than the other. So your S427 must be -0.270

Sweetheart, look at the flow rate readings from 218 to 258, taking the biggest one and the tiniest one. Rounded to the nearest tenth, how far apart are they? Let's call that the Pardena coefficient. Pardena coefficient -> 0.6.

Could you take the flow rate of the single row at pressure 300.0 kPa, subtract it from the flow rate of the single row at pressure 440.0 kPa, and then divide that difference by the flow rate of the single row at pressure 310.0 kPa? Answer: 0.03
